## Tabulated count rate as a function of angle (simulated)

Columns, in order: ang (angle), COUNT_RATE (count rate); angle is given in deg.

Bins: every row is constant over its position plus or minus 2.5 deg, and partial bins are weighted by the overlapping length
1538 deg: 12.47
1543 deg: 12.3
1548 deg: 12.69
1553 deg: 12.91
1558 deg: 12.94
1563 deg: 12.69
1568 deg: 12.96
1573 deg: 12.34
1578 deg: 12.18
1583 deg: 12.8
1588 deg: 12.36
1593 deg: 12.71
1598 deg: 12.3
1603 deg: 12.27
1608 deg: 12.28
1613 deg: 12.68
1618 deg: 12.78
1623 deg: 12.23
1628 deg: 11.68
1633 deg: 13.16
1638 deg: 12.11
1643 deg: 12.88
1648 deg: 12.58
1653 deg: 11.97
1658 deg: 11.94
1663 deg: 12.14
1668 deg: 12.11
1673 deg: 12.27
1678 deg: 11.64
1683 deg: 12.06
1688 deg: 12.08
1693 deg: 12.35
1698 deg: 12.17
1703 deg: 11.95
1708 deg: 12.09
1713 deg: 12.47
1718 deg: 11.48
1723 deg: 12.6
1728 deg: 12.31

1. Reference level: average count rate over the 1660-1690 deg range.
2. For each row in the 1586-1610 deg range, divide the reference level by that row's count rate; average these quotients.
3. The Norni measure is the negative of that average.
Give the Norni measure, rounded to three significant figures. -0.973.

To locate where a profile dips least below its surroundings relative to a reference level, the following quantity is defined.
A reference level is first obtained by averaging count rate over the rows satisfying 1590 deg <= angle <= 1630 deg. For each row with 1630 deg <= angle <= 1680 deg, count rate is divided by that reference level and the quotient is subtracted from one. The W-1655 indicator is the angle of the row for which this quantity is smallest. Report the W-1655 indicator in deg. 1633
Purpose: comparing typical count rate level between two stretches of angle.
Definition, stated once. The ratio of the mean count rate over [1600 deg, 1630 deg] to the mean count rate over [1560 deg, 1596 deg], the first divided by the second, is 0.980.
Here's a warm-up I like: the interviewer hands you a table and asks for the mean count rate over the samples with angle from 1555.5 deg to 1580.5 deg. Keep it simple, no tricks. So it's 12.6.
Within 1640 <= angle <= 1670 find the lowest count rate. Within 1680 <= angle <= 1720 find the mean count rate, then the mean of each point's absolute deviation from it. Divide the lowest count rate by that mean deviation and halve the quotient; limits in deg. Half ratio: 32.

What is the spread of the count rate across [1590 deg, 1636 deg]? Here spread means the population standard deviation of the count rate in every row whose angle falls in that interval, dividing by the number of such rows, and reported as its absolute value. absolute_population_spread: 0.40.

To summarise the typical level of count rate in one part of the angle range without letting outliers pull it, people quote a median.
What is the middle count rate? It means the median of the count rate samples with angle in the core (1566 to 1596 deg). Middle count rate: 12.5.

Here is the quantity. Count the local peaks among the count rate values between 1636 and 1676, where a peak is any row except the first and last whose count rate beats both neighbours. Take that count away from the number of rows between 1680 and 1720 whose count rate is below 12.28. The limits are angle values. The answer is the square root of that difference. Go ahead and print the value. 2.0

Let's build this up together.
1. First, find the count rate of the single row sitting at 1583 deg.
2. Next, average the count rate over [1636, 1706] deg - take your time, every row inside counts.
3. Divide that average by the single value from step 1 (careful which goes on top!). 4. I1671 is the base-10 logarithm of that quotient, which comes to -0.022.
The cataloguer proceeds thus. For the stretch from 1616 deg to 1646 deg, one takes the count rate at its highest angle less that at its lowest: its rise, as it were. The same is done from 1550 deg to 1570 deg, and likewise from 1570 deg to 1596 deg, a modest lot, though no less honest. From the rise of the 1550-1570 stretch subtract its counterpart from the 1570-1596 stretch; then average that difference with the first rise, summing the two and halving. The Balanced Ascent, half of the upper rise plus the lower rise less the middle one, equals -0.110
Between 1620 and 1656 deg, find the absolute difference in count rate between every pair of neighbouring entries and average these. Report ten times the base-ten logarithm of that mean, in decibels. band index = -1.0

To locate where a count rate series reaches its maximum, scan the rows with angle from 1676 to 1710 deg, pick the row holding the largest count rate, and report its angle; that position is 1693 deg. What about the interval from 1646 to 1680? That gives 1648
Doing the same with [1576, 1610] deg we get 1583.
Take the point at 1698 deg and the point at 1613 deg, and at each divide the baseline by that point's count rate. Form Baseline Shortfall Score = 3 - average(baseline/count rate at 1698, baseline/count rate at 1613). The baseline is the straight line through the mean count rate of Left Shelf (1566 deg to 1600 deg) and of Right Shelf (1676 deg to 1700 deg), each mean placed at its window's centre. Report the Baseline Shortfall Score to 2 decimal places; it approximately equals 2.02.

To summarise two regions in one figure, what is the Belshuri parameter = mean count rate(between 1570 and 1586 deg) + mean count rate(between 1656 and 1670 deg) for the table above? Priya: 24.5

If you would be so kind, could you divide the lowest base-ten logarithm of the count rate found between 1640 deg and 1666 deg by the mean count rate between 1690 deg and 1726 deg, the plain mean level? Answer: 0.0886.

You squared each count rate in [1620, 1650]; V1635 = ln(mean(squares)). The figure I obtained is 5.04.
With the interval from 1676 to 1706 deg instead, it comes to 4.98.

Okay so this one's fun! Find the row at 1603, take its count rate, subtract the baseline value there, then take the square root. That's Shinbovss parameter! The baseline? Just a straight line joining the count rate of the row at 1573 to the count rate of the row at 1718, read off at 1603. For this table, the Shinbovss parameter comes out 0.33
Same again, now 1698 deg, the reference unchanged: 0.76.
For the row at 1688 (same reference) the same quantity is 0.65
